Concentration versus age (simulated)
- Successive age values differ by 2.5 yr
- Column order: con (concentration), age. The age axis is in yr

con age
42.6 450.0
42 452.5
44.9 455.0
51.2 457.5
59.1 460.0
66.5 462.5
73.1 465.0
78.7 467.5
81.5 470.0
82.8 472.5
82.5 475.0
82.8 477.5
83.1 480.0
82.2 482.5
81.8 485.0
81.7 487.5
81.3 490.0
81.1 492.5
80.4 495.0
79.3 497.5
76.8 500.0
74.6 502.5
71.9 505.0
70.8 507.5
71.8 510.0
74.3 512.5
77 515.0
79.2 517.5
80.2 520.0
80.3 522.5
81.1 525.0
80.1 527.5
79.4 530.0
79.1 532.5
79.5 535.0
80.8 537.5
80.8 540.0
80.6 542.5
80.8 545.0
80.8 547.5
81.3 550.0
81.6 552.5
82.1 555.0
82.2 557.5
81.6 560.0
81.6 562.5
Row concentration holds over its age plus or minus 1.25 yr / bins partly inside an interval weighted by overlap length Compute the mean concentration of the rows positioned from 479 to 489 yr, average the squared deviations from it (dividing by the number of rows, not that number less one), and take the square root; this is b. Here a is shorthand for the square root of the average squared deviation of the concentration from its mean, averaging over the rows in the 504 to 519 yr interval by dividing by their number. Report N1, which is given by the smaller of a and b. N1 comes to 0.55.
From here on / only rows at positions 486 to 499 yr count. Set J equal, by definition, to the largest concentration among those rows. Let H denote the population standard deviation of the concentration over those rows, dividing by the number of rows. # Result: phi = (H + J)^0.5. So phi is 9.085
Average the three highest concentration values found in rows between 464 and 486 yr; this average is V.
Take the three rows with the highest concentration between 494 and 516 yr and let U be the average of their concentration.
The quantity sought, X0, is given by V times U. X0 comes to 6541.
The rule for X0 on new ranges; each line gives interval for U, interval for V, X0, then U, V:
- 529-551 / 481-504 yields 6631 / 81.0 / 81.9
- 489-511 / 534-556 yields 6610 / 80.9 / 81.7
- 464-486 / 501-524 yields 6624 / 82.9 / 79.9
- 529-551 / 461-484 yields 6712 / 81.0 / 82.9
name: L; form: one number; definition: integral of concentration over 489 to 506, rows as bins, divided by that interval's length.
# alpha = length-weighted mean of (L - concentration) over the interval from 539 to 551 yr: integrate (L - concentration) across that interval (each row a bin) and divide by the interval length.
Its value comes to -2.9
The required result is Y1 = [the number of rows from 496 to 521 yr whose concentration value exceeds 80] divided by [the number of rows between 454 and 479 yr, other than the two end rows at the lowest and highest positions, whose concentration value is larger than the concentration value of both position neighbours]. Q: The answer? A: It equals 1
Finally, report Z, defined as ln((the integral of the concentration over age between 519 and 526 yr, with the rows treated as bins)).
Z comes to 6.33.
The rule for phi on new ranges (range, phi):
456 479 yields 9.687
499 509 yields 8.896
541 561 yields 9.098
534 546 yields 9.017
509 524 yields 9.136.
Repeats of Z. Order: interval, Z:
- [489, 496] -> 6.34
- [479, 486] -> 6.36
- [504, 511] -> 6.22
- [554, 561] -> 6.35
